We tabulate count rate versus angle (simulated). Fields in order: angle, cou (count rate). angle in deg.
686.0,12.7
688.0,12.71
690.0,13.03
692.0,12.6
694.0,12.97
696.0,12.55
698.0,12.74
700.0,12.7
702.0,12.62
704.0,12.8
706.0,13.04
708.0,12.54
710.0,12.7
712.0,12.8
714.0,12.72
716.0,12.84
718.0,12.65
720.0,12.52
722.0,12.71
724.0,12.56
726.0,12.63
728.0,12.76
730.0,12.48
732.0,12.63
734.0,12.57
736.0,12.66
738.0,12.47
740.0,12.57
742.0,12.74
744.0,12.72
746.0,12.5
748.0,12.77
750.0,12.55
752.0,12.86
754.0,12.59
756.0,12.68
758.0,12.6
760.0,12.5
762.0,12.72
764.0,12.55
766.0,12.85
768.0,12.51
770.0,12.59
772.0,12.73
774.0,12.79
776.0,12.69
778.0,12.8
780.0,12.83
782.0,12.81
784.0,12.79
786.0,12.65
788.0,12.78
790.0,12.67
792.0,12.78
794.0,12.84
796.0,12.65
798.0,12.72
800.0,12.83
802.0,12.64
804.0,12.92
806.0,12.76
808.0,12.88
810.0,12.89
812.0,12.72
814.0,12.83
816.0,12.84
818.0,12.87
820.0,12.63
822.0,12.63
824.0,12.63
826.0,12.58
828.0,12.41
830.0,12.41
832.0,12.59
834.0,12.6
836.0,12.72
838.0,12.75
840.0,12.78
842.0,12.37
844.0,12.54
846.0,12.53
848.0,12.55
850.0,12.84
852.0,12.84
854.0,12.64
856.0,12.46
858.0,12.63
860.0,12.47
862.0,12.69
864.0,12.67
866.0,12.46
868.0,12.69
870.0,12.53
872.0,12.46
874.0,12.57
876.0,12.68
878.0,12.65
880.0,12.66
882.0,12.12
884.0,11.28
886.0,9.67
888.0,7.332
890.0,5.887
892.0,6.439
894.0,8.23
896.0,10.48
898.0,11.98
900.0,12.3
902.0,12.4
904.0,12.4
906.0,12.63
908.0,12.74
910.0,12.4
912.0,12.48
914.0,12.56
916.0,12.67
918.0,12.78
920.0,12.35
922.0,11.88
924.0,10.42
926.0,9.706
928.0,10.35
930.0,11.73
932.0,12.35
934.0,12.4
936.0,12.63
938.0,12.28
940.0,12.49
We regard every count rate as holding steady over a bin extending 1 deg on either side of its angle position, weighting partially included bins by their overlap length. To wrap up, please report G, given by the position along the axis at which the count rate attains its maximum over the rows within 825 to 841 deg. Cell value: 840.0 deg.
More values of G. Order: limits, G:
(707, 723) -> 716.0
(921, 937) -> 936.0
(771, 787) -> 780.0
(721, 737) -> 728.0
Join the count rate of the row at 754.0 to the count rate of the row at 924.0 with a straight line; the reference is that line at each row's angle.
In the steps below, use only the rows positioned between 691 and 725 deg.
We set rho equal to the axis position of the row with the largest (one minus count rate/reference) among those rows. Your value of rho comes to 696.0 deg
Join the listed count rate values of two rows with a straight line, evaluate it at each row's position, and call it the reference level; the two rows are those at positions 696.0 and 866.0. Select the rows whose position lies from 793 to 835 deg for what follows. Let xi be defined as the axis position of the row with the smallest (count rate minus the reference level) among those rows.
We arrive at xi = 828.0 deg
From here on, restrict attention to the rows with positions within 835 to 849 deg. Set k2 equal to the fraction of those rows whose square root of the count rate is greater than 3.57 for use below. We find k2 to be 0.29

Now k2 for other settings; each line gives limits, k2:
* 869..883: 0.00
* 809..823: 0.57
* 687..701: 0.29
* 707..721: 0.29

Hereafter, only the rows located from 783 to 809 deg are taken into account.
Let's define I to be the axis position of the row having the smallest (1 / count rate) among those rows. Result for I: 804.0 deg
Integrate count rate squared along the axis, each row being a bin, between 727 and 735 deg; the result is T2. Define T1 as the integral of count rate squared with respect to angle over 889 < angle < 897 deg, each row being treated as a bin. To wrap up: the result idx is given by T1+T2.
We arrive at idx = 1780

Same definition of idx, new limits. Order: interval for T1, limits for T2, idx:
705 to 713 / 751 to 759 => 2592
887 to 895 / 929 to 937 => 1602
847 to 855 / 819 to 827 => 2568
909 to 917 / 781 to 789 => 2558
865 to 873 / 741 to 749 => 2544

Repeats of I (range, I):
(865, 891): 868.0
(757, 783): 766.0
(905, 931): 918.0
